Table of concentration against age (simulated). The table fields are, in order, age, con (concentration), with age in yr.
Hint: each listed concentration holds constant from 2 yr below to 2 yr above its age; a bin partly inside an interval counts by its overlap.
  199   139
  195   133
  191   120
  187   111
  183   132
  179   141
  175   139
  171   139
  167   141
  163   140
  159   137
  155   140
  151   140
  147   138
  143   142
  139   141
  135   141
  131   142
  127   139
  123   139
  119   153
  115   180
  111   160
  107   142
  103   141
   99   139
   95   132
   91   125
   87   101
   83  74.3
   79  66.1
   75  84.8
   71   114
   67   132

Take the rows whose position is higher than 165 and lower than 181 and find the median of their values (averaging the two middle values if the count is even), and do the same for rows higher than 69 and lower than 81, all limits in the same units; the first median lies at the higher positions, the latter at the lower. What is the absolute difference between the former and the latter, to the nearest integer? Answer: 55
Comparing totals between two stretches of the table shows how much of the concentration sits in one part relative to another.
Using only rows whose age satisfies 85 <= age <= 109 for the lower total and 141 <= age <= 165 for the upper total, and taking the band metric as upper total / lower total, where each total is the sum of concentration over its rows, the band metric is 1.07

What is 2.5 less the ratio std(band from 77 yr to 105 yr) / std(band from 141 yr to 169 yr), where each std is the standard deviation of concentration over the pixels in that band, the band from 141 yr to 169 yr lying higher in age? -15.7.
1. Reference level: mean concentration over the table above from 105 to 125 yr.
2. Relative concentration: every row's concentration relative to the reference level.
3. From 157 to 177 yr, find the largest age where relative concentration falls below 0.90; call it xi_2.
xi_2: 175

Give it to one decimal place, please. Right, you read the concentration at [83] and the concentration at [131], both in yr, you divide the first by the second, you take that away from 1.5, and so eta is 1.0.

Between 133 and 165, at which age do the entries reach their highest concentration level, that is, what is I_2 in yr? 143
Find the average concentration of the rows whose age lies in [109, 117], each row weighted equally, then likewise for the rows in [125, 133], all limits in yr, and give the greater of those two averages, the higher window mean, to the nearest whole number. 170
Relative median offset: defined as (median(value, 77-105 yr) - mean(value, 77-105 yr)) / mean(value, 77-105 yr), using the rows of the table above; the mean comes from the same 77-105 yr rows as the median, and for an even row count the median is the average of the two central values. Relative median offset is 0.12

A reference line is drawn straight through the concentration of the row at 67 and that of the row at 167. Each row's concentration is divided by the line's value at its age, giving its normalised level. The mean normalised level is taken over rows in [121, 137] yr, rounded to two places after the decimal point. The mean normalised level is 1.02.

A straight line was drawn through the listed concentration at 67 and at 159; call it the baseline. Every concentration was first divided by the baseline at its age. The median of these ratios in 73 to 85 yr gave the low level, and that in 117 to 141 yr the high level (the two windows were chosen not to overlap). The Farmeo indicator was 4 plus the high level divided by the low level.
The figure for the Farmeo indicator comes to 5.86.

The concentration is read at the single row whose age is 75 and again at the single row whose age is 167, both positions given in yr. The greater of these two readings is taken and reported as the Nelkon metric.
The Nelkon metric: 141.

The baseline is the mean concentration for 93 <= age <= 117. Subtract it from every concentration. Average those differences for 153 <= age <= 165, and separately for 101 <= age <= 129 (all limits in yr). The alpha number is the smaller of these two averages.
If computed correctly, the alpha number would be -10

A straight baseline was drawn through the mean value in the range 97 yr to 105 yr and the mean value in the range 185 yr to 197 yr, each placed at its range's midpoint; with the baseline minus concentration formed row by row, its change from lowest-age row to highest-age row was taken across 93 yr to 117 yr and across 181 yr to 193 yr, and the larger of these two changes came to 10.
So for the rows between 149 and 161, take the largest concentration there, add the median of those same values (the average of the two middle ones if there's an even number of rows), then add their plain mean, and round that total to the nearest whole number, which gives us 419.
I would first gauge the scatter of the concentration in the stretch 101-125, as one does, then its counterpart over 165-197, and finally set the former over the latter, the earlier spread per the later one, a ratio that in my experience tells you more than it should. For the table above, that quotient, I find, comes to 1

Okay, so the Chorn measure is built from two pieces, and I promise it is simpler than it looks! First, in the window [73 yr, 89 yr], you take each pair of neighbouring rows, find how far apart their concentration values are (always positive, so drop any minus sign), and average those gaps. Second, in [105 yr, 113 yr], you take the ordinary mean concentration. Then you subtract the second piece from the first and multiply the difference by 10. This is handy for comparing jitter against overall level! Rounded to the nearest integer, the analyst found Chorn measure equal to -1331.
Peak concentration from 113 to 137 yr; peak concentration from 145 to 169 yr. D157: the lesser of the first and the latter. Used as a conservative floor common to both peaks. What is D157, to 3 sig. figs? 141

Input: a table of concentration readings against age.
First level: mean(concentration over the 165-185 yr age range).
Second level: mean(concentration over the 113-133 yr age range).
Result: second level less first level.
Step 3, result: 12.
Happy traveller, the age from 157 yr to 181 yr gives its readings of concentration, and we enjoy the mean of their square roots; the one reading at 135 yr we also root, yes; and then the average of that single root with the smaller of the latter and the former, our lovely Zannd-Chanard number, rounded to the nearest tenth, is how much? 11.8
